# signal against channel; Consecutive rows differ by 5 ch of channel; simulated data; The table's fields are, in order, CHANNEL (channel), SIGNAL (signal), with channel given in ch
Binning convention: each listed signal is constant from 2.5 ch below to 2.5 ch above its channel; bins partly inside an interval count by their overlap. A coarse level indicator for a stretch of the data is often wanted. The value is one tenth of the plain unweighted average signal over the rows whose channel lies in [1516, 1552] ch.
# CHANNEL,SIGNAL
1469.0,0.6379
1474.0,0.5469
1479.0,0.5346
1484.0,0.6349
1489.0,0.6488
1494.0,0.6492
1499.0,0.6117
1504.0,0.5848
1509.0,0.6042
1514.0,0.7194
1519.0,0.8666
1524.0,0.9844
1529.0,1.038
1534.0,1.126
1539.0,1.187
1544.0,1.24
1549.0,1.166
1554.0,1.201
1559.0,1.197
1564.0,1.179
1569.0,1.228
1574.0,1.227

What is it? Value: 0.11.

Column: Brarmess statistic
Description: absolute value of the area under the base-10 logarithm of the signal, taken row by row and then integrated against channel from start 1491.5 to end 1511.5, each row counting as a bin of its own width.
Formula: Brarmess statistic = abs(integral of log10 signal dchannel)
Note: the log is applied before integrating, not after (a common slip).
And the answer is 4.3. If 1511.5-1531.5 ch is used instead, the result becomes 1.0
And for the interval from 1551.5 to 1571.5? 1.6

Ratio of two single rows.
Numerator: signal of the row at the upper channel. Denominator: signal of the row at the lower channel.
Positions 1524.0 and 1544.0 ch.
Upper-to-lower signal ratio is 1.26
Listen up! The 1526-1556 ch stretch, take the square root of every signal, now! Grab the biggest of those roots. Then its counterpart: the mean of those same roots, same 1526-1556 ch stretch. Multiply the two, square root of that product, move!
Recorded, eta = 1.09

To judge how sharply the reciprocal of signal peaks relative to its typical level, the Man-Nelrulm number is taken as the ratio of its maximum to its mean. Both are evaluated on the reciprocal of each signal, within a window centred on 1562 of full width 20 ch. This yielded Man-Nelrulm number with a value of 1.02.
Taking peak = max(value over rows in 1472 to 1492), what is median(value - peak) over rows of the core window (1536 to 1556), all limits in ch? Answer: 0.55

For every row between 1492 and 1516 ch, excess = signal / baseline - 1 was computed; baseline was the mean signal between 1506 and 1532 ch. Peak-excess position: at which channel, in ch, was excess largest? 1514.0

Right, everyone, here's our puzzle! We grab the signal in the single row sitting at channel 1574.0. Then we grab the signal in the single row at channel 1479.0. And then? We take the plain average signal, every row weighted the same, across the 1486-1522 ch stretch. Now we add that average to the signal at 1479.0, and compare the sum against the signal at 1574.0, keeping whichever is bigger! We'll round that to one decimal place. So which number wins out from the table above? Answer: 1.2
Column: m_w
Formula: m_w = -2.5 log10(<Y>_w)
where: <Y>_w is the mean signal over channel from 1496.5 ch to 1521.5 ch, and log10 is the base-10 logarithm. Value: 0.42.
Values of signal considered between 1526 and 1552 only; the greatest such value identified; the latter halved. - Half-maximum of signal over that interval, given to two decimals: 0.62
